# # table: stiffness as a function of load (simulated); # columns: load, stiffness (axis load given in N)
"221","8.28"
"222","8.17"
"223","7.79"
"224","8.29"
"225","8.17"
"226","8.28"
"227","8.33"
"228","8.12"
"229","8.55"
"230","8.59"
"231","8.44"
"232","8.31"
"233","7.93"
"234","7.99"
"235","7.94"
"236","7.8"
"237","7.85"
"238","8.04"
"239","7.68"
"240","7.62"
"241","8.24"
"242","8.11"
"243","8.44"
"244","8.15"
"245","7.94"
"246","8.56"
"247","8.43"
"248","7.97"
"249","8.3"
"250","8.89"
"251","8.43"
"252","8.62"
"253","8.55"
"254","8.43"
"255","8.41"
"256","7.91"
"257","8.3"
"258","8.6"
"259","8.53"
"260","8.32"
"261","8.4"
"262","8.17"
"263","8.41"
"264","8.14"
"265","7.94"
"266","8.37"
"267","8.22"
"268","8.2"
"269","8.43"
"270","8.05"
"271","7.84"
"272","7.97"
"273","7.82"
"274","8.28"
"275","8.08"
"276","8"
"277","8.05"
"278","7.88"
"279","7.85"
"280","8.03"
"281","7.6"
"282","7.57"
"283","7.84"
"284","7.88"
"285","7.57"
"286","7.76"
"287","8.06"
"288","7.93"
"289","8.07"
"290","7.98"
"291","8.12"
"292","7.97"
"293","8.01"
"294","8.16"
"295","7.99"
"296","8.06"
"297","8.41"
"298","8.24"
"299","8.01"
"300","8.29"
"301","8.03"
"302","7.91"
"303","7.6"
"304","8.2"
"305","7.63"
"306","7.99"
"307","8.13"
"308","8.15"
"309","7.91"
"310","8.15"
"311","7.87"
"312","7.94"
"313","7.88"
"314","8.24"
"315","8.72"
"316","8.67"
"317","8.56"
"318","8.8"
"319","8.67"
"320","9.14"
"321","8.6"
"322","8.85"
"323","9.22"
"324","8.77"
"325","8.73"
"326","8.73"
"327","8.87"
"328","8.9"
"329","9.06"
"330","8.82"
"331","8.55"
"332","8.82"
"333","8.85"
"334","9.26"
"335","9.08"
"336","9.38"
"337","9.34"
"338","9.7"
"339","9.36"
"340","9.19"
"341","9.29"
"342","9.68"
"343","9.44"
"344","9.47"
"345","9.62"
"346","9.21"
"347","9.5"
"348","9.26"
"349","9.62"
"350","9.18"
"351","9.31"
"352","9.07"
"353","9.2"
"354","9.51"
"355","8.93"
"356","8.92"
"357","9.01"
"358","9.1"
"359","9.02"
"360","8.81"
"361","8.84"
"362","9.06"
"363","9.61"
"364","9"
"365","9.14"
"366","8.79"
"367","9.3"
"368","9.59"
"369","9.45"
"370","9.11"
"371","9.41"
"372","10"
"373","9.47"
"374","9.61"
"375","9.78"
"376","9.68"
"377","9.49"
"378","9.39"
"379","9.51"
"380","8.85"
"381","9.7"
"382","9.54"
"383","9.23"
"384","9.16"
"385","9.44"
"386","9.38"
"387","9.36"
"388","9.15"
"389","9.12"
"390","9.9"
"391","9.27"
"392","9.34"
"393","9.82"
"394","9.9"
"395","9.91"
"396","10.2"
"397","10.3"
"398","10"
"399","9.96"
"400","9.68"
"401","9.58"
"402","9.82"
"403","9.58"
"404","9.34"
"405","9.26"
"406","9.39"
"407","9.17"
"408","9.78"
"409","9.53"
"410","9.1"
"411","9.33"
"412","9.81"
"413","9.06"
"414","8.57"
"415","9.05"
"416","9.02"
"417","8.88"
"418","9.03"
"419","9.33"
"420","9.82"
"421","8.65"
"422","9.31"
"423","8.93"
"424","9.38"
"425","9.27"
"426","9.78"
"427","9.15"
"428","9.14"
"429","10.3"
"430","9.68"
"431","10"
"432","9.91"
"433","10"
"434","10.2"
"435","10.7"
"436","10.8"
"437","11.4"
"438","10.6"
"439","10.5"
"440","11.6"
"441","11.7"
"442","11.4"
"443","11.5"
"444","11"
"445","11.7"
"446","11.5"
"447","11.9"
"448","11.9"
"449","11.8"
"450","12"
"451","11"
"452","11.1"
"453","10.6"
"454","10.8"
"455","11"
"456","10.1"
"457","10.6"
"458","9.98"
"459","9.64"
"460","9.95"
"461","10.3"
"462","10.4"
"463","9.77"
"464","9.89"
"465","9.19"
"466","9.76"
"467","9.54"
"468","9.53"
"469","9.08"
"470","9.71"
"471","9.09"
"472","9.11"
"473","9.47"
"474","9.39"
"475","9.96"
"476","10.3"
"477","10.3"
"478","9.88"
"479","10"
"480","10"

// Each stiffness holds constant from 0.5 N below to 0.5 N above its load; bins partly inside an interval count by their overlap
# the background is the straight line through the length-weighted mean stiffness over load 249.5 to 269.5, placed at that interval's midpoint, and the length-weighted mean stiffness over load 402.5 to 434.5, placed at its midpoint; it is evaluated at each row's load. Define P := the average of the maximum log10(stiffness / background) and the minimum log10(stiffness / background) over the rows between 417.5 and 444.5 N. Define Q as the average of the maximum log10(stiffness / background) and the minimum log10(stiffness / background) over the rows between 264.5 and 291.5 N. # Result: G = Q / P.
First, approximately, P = 0.026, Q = -0.026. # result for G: -1.0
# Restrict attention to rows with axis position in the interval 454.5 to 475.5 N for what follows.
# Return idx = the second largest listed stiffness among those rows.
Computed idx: 10.6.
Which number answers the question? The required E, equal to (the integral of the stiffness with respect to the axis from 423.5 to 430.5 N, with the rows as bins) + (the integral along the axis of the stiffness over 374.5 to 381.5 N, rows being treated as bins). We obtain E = 133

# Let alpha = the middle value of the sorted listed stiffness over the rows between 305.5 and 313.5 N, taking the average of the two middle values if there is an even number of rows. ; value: 8.0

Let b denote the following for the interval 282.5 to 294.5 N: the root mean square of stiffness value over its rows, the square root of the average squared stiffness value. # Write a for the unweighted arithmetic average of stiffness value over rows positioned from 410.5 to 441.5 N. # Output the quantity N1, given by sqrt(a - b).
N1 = 1.4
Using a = 9.77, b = 7.9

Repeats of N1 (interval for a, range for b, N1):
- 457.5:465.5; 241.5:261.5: 1.2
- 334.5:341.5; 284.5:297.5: 1.2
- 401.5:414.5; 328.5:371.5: 0.4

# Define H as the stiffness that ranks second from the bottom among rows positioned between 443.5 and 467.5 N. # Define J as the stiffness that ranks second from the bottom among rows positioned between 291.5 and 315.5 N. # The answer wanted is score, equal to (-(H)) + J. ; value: -1.91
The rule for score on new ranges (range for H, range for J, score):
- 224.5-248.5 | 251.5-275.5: 0.16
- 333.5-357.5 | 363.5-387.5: -0.08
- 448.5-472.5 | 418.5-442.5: -0.16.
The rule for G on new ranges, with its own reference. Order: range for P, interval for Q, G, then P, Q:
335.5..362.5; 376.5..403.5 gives 1.1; 0.014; 0.016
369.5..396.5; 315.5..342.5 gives 0.9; 0.014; 0.012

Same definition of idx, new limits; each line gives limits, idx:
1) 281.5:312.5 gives 8.29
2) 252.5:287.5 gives 8.55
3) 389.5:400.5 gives 10.2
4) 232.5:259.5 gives 8.62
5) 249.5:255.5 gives 8.62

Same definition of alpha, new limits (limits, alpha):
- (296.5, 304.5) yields 8.1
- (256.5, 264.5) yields 8.4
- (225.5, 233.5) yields 8.3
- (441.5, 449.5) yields 11.6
